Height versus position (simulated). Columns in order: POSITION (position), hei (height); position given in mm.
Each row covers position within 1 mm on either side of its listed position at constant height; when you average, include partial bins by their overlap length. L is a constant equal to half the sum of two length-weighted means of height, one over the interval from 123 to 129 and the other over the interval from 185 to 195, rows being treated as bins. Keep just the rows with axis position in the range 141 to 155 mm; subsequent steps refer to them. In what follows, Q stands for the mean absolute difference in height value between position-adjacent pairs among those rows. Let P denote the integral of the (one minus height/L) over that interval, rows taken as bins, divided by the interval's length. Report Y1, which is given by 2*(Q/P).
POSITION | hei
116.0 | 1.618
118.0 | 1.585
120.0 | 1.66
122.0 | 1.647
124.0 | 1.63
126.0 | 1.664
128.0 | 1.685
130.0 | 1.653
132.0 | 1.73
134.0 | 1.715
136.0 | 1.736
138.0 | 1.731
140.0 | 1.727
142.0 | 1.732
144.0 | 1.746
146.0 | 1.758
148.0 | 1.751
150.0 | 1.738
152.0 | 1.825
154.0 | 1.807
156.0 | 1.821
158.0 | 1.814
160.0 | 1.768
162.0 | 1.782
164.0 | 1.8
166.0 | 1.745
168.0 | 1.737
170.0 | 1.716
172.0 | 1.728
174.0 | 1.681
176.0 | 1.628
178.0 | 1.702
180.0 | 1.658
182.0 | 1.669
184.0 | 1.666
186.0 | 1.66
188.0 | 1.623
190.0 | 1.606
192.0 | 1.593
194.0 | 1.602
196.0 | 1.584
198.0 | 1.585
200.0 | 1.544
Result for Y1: -0.6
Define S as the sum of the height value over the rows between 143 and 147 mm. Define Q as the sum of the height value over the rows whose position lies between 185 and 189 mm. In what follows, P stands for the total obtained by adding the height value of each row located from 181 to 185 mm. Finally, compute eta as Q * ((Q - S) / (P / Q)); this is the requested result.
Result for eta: -0.71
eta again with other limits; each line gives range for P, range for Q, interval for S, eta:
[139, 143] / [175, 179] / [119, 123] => 0.07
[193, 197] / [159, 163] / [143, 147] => 0.18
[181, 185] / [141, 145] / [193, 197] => 1.06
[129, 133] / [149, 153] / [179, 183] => 0.89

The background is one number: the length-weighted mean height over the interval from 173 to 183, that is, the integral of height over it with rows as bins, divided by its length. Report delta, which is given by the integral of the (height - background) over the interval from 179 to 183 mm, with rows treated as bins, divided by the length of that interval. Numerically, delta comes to 0.00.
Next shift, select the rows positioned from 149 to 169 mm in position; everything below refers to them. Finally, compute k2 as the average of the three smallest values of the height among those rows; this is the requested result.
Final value 1.74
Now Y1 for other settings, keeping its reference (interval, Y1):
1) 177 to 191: -3.9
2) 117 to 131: -13.0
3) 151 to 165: -0.4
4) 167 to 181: -2.5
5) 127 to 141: -1.2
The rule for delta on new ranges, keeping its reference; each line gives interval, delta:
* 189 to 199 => -0.07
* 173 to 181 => 0.00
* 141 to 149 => 0.08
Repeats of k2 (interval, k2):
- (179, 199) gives 1.59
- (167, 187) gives 1.65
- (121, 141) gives 1.64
